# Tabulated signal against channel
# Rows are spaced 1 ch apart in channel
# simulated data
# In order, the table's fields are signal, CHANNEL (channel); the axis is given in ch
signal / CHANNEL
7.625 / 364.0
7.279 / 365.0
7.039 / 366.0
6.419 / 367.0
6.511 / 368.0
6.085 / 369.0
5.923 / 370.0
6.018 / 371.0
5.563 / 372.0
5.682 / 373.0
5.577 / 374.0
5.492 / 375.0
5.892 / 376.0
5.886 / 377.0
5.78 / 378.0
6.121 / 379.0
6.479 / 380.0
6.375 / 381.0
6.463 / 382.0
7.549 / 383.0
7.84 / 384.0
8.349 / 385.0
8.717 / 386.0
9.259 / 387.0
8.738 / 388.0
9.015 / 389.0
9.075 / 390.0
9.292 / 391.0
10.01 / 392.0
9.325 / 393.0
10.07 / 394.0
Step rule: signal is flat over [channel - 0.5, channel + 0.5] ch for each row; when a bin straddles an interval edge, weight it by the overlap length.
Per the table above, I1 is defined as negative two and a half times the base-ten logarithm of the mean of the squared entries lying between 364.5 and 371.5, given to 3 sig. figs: -4.06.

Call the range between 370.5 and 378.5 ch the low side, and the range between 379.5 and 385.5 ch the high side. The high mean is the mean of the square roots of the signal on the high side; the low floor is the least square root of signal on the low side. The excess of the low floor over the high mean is -0.33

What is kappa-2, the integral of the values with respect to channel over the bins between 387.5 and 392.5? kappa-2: 46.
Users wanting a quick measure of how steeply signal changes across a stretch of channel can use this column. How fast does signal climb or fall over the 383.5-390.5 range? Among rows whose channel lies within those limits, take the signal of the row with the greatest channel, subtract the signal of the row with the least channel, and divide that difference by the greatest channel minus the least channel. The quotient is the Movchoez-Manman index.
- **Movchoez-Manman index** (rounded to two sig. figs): 0.21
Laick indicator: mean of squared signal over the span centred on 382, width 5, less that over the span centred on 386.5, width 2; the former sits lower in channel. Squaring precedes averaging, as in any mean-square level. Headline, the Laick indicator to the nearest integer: -32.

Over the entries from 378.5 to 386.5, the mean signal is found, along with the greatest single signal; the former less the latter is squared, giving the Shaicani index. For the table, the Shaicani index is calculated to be 2.2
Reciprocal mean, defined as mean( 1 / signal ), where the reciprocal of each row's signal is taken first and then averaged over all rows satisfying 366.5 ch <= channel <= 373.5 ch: 0.166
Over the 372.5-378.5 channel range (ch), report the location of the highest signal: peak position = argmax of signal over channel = 376.0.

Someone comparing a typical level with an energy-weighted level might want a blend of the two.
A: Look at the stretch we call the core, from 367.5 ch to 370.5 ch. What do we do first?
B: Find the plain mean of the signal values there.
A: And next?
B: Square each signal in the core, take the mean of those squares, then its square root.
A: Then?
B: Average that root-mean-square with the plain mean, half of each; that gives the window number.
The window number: 6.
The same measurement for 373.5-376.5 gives 6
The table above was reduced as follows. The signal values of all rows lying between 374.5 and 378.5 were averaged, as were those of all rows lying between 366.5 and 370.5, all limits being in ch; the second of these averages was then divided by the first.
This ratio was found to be 1.08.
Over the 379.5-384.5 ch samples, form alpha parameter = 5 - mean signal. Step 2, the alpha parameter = -1.9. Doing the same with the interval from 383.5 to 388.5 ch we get -3.6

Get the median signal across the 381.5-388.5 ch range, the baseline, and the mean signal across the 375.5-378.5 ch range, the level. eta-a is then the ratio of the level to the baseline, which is 0.70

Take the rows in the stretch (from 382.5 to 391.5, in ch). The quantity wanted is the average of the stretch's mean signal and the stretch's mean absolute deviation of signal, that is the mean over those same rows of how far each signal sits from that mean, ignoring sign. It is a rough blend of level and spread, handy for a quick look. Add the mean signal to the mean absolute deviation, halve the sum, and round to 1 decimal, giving 4.6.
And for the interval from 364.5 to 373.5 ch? 3.4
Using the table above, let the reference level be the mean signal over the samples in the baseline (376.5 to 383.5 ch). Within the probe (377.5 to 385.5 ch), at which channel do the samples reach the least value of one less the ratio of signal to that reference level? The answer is 385.0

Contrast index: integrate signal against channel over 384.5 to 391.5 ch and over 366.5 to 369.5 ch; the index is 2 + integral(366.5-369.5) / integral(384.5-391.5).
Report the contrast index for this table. 2.3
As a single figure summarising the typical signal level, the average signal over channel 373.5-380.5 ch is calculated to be 5.9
